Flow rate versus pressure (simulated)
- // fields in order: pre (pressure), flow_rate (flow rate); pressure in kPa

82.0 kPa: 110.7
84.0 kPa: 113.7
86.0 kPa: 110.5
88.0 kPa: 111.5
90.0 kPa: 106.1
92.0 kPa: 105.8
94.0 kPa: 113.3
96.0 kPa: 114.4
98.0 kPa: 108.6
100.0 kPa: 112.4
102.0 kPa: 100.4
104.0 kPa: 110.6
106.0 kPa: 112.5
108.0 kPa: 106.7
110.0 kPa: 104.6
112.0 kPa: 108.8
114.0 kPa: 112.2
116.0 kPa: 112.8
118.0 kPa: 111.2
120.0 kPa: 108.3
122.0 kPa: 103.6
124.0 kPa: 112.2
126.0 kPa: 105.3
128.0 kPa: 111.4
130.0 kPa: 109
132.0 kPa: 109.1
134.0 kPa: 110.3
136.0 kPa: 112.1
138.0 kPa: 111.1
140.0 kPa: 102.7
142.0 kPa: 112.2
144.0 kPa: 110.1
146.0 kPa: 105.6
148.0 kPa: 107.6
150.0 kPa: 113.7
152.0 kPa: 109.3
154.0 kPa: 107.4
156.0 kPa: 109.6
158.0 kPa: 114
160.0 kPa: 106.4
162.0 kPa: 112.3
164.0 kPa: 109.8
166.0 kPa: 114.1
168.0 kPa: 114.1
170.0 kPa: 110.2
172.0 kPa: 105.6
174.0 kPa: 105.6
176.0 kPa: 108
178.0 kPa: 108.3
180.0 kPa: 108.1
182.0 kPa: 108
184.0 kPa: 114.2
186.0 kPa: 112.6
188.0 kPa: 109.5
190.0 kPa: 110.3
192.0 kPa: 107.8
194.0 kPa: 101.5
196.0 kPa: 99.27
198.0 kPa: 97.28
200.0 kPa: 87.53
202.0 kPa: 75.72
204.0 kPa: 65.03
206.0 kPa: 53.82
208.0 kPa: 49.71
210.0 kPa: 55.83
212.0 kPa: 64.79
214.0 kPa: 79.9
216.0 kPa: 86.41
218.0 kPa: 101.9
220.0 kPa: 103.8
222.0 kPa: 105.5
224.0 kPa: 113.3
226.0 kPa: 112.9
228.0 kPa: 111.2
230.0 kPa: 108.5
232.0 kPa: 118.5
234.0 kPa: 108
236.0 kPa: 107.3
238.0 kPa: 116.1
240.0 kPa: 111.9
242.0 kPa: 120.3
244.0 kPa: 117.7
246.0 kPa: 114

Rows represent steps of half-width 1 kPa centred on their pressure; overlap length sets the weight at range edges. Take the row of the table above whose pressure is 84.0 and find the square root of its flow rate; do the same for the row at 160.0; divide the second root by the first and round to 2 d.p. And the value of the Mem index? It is 0.97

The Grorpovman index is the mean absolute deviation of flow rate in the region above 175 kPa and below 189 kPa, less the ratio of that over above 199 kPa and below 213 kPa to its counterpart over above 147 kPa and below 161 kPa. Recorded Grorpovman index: -2.13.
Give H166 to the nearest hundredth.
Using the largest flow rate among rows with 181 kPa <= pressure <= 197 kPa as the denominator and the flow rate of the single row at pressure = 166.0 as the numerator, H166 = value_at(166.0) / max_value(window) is 1.00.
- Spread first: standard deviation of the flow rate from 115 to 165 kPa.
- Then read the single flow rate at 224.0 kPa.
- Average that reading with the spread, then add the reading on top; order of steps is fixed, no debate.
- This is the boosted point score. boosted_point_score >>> 171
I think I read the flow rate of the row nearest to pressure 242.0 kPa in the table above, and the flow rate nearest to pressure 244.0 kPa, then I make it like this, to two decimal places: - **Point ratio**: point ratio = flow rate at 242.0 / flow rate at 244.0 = 1.02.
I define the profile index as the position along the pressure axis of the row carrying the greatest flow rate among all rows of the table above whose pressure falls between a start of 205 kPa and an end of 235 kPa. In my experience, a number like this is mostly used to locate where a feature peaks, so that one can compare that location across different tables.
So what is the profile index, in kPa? 232.0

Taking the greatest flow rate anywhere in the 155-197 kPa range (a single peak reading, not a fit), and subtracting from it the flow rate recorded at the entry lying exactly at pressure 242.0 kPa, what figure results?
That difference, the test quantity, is -6.1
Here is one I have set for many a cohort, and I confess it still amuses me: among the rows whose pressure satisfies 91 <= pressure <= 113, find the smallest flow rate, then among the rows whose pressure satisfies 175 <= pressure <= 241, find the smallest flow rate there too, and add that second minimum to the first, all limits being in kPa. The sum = 150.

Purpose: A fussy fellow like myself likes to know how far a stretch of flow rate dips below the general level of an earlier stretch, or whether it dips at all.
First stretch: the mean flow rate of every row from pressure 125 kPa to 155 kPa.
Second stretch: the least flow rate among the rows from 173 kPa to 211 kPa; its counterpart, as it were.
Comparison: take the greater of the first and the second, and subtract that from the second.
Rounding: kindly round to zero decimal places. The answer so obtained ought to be -59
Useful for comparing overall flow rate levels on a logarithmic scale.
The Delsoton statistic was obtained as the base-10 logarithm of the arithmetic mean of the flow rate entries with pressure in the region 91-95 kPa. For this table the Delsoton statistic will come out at 2.04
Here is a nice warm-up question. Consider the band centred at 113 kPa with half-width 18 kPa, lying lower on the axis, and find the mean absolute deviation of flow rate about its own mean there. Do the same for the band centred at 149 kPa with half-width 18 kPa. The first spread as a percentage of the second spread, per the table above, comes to 128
